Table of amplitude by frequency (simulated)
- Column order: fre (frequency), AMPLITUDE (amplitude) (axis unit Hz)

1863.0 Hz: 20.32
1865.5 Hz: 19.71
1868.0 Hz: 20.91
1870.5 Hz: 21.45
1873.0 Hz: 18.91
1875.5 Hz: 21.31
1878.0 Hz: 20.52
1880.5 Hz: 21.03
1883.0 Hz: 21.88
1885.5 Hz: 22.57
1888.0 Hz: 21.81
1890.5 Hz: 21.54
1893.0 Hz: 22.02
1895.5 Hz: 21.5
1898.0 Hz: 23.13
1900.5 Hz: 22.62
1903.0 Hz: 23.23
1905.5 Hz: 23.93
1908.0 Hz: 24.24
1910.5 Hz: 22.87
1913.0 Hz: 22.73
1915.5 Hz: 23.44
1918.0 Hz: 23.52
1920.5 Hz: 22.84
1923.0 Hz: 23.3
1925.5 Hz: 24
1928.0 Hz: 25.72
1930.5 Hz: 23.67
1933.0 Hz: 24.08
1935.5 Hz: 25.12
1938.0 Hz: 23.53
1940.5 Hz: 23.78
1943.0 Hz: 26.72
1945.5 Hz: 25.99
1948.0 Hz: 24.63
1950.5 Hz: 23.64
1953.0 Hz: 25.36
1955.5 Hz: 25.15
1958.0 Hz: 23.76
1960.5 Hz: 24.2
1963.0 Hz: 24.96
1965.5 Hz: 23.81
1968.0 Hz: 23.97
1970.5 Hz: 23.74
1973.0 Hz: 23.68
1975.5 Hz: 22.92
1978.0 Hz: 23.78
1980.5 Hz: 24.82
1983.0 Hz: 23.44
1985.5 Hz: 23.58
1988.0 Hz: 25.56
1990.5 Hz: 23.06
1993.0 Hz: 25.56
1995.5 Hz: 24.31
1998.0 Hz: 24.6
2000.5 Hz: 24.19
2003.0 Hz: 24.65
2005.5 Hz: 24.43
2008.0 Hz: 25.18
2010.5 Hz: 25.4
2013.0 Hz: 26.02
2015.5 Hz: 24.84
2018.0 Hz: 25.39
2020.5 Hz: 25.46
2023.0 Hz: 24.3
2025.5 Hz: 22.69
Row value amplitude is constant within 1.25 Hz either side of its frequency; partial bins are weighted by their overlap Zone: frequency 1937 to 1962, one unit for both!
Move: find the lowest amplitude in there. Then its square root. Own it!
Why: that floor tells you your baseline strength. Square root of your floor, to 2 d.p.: 4.85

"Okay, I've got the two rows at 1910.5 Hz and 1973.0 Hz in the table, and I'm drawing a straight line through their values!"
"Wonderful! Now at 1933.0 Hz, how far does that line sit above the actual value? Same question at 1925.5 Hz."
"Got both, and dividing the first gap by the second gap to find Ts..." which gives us 0.98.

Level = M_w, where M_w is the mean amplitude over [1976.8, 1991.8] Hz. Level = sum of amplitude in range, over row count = 24.0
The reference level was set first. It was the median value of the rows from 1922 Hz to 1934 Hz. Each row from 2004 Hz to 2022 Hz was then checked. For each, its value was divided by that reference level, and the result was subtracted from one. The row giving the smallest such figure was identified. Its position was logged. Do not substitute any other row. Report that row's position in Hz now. 2013.0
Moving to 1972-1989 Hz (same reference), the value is 1988.0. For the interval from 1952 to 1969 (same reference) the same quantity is 1953.0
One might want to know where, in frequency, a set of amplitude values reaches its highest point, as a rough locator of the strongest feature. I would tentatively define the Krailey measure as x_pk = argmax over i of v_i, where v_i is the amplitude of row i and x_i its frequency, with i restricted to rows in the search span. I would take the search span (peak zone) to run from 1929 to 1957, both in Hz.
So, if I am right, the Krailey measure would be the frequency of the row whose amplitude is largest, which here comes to 1943.0 Hz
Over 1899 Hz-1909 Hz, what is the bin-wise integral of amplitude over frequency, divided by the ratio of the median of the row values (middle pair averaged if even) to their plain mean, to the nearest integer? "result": 234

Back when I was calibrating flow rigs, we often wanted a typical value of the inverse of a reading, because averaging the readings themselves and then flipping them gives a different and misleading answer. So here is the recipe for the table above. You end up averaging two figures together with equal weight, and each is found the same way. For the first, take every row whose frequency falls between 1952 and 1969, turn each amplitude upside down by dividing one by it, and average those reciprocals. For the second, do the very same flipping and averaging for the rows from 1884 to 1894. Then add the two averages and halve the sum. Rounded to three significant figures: 0.0432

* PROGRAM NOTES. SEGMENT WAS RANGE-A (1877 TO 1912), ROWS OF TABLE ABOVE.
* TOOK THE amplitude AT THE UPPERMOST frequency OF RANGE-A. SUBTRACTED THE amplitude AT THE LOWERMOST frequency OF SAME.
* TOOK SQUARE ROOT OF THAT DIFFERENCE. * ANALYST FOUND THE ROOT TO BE 1.5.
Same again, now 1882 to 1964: 1.8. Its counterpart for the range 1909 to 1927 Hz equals 1.1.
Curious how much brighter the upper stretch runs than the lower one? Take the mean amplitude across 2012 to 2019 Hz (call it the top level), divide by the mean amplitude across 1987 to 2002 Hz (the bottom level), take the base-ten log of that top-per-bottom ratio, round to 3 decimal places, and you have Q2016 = 0.015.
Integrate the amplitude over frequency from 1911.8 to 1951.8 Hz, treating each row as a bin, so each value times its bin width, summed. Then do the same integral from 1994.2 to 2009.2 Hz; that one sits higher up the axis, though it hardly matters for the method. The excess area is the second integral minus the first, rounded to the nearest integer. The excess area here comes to -598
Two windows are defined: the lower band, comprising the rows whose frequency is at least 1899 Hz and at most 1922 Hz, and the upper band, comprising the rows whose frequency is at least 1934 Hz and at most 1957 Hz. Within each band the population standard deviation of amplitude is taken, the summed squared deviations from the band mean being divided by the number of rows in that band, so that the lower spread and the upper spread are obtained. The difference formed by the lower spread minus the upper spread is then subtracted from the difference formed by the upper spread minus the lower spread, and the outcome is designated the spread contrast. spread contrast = 1.0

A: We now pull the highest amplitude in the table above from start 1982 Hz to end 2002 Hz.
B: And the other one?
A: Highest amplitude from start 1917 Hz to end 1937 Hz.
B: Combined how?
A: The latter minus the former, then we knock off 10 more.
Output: -9.8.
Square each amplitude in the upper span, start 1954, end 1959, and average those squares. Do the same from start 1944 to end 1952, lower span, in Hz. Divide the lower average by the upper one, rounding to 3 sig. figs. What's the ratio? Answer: 1.03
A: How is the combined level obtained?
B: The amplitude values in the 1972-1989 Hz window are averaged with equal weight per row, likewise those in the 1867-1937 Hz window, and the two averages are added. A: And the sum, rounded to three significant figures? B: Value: 46.6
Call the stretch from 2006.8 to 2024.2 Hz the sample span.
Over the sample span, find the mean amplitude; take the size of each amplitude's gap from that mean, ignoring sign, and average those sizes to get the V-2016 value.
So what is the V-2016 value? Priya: 0.39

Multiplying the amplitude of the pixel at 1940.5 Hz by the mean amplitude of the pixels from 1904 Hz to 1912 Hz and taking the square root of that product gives 23.7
